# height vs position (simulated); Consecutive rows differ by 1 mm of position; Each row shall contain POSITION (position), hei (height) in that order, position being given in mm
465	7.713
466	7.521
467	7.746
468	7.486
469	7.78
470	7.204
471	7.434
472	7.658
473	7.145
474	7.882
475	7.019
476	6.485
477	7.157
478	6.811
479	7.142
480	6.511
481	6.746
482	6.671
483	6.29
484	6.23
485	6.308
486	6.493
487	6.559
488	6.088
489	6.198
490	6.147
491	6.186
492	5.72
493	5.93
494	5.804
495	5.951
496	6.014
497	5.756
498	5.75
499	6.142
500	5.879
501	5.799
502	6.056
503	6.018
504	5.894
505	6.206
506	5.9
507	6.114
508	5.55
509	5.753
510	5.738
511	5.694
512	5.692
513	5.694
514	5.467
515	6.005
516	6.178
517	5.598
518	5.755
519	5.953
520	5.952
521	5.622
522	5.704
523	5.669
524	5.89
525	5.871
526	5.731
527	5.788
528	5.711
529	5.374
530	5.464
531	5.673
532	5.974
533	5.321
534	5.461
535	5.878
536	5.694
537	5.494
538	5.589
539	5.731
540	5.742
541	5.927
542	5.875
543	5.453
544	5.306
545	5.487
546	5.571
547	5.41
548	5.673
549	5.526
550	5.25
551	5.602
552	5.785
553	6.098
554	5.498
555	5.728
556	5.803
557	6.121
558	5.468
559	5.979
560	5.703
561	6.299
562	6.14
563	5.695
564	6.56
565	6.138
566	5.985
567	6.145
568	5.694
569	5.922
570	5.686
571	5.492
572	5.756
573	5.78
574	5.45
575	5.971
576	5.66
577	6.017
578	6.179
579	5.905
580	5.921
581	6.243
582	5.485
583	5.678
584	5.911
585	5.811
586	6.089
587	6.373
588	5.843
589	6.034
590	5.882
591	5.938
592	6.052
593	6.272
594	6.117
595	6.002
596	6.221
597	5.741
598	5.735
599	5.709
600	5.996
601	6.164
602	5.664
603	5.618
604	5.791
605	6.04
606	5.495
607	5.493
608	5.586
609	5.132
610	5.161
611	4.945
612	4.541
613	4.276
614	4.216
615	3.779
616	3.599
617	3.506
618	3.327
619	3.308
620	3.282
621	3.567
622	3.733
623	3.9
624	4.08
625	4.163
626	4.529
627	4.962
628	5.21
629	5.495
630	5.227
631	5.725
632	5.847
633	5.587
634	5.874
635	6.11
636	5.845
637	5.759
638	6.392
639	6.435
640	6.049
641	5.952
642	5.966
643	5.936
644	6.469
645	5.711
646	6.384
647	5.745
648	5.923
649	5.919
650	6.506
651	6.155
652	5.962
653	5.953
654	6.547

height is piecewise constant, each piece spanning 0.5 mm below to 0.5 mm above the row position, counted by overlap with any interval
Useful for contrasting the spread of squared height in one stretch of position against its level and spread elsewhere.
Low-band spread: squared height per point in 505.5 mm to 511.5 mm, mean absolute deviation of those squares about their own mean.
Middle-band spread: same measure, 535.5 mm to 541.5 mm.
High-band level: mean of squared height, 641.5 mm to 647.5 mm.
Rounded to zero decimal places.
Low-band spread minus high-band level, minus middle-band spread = -36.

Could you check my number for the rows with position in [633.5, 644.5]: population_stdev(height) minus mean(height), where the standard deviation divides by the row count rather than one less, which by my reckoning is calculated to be -5.8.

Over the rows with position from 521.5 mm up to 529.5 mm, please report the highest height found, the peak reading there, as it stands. 5.89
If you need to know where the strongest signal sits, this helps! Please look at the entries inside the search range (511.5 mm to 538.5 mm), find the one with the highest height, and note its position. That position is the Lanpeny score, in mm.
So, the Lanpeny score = 516 mm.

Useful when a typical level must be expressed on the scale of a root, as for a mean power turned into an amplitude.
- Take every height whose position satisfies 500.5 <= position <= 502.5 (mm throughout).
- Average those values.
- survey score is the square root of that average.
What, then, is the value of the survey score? 2.43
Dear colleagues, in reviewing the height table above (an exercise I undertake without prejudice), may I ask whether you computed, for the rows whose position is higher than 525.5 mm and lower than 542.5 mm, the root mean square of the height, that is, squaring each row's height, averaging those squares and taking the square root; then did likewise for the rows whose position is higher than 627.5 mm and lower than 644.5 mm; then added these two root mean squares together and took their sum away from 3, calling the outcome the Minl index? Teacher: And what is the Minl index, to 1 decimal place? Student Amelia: -8.6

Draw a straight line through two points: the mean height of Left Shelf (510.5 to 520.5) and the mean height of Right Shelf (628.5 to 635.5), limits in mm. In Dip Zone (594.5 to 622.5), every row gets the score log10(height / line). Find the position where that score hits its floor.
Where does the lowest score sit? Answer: 620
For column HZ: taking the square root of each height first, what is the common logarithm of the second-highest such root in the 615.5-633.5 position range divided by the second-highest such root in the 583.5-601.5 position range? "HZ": -0.020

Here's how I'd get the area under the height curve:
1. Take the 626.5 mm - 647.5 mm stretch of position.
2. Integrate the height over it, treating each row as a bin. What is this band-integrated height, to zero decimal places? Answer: 123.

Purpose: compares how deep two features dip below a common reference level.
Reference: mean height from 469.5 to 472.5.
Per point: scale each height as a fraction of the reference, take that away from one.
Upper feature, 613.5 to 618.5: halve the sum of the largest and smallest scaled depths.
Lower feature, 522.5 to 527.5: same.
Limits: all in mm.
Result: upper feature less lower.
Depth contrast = 0.270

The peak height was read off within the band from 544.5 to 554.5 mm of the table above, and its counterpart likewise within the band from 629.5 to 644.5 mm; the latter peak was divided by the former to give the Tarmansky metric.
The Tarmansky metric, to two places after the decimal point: 1.06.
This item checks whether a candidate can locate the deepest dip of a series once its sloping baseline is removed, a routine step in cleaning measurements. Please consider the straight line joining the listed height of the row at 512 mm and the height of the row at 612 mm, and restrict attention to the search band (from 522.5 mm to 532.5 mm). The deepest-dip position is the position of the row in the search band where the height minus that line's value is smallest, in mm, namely 529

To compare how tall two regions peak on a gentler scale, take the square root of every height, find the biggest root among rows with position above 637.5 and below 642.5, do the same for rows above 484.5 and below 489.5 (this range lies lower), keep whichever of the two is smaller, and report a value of 2.54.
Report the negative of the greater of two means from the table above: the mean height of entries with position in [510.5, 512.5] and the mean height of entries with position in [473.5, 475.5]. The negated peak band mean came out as -7.5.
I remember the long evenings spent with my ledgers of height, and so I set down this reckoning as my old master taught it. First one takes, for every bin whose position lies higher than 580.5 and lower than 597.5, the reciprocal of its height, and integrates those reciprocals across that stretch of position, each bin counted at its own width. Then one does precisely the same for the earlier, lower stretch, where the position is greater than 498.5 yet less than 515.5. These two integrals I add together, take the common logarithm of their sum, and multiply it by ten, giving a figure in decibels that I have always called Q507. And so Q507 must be 7.60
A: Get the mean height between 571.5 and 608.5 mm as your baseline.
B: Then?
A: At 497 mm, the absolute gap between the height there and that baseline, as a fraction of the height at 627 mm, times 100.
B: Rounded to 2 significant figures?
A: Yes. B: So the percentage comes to 2.5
